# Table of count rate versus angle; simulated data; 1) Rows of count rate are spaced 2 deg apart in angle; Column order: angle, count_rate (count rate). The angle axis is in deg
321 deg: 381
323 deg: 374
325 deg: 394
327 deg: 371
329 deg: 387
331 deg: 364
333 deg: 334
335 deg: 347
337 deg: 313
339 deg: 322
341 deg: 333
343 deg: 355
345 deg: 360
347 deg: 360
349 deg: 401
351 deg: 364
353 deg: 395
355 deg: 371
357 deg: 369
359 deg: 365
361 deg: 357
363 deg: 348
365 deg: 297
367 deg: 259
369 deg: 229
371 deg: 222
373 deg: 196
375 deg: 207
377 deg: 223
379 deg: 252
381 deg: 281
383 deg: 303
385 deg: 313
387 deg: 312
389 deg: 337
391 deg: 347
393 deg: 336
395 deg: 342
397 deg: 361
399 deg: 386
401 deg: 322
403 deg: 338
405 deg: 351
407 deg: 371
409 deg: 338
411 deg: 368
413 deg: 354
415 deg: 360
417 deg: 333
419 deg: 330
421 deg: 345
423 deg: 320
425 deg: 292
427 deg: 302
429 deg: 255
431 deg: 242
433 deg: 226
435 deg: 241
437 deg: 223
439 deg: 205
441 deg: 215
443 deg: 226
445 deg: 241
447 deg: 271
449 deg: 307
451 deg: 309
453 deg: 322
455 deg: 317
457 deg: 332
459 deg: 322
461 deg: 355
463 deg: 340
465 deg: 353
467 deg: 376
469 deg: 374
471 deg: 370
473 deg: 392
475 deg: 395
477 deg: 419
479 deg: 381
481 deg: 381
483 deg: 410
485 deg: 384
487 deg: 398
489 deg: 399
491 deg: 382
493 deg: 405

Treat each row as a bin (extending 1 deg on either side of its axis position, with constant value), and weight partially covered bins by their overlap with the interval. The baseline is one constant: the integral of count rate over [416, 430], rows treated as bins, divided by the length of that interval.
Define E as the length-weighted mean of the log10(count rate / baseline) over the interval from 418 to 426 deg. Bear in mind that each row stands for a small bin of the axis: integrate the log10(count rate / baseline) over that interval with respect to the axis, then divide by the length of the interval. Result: 0.01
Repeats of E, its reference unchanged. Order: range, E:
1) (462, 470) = 0.06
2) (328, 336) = 0.06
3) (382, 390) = 0.01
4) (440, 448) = -0.12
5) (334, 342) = 0.02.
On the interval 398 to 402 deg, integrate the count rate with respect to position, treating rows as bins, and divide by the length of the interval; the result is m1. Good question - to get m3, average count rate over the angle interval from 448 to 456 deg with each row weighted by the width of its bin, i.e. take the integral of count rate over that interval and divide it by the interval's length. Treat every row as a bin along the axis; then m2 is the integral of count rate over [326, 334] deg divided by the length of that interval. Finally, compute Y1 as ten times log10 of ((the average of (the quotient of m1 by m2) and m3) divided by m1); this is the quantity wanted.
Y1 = -3.5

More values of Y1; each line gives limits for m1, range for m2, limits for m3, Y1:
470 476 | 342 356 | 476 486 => -2.9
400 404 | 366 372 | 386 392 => -3.0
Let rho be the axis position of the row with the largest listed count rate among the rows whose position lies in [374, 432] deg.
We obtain 399 deg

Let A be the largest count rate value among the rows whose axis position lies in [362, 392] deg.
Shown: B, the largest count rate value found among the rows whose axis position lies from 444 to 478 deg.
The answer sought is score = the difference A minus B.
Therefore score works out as -71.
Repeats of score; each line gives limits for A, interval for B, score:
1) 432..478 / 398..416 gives 33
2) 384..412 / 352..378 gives -9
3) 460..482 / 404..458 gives 48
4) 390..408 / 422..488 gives -33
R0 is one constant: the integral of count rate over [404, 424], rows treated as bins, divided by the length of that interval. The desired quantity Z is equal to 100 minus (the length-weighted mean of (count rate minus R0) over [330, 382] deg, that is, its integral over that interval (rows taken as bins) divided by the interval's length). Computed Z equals 131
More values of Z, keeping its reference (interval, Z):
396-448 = 146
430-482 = 134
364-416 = 139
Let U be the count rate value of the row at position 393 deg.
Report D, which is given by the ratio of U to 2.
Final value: 168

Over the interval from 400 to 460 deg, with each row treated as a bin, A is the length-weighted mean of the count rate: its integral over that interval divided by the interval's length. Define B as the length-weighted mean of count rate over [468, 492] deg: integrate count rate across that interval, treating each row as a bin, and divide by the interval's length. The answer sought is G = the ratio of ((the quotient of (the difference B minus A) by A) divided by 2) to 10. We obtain 0.015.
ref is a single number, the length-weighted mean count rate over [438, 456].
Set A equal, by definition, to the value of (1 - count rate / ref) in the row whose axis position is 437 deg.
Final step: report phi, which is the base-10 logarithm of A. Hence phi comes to -0.77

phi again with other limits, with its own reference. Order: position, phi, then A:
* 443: -0.80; 0.157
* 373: -0.57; 0.269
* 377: -0.77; 0.168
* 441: -0.70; 0.198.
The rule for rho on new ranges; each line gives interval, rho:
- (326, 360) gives 349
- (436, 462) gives 461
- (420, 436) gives 421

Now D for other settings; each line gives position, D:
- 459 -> 161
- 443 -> 113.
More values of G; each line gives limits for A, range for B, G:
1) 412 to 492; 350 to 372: 0.000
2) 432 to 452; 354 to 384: 0.008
